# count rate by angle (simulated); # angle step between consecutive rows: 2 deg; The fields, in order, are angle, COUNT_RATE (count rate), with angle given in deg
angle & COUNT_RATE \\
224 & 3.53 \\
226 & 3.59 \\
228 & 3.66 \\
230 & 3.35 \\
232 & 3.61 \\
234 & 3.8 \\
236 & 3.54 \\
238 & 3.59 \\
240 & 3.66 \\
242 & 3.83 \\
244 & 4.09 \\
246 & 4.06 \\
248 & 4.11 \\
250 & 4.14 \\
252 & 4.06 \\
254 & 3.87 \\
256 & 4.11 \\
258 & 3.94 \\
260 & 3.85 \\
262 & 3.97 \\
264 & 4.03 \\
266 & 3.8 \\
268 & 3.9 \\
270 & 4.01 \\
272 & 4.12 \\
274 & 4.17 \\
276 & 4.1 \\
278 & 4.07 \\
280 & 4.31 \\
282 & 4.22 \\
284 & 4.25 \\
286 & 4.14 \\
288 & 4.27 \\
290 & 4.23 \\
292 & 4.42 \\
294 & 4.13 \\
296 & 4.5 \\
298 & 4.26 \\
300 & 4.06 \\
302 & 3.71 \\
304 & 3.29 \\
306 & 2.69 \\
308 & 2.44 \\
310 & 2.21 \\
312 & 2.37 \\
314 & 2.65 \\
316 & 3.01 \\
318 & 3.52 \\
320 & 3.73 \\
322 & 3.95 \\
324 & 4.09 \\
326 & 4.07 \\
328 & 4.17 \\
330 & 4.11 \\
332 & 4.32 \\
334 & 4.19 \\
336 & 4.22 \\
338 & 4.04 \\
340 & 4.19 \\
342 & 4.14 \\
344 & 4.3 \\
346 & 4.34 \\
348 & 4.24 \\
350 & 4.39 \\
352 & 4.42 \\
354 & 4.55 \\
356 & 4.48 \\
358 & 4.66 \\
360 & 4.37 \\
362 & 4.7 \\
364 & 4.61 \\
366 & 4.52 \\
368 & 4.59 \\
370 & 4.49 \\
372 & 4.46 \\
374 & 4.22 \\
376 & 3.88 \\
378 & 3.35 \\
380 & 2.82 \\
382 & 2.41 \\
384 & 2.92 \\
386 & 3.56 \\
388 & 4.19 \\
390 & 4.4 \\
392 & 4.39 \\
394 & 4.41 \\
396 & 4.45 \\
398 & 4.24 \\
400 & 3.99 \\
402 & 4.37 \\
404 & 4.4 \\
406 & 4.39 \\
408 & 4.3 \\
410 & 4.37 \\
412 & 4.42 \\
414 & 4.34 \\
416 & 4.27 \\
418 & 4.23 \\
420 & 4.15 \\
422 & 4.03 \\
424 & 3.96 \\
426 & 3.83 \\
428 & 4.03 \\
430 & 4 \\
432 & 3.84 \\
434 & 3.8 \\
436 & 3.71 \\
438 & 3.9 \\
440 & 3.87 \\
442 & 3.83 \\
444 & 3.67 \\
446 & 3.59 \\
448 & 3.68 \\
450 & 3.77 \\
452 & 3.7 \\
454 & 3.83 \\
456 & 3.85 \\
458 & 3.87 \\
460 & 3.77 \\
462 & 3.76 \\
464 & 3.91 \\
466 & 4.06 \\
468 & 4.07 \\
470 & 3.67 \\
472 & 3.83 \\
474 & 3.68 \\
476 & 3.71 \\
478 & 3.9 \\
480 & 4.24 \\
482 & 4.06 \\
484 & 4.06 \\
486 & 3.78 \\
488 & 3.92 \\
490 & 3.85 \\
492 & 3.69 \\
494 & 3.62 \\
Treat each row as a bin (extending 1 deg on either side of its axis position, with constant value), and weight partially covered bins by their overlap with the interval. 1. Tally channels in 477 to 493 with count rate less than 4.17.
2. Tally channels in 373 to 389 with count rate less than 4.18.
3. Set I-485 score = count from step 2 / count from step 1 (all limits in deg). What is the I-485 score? 0.9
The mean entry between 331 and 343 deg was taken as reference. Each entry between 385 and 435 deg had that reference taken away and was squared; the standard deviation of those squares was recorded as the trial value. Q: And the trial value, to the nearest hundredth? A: 0.08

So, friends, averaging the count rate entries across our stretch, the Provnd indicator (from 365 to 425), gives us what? 4.08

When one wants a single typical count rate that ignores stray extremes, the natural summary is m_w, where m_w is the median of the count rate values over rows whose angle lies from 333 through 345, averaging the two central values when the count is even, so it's 4.19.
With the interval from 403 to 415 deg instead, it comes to 4.38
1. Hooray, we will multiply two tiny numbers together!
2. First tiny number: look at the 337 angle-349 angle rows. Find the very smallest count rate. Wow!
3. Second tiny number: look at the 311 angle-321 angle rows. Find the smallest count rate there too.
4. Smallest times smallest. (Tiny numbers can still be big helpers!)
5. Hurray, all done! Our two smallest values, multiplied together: 9.6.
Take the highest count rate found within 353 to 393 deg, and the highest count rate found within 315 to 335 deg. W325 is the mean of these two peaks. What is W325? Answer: 4.51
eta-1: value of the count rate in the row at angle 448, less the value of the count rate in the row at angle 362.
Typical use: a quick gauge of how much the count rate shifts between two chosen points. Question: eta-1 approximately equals -1.0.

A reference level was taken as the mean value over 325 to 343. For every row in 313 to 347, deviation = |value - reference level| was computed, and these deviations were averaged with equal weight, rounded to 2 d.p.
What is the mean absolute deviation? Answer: 0.29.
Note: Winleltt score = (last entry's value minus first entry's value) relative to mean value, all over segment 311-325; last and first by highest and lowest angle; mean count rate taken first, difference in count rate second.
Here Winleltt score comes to 0.52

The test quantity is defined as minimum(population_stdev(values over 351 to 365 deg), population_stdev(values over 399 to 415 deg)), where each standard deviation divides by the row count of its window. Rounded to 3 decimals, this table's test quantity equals 0.115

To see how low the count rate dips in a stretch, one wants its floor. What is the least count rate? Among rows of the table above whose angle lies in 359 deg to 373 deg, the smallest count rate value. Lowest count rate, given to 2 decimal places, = 4.37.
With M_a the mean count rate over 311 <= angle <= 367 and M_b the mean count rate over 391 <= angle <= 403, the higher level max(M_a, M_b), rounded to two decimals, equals 4.31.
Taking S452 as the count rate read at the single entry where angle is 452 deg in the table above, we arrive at 3.7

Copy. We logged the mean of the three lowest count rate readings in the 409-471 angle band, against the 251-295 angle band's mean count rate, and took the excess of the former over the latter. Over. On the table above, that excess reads -0.4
